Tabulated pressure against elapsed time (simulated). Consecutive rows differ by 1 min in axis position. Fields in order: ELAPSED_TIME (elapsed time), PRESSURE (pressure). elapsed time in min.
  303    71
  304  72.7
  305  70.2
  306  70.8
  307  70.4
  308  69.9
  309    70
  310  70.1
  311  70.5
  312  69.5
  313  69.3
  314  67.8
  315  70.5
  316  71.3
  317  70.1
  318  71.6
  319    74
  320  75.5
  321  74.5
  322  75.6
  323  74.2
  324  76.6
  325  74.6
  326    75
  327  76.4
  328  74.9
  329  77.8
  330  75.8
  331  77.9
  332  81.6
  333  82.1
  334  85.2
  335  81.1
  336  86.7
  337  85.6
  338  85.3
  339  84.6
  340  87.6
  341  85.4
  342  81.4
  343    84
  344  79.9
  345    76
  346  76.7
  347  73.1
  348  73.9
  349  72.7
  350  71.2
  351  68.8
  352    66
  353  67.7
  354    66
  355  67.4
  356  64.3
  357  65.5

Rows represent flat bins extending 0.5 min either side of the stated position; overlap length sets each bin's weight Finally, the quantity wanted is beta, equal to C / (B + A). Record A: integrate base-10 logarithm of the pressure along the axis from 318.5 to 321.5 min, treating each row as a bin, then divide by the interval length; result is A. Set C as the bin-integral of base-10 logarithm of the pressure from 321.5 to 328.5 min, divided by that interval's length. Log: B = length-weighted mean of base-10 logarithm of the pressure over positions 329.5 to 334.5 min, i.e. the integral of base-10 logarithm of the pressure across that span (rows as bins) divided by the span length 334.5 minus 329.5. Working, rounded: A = 1.87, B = 1.91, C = 1.88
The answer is 0.497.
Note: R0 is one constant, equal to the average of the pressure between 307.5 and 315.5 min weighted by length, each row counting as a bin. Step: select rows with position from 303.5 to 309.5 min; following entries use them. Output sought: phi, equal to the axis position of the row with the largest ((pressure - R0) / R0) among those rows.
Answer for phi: 304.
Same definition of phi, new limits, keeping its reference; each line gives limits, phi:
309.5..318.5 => 318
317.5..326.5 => 324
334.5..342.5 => 340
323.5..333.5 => 333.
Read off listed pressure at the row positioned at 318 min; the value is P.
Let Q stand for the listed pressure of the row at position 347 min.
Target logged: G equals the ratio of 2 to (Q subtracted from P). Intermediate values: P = 71.6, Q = 73.1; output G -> -1.33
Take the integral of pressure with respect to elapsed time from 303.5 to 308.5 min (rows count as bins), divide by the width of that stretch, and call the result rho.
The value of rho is 71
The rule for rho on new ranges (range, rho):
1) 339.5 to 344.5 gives 84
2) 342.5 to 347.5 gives 78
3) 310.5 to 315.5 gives 70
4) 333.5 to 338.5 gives 85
